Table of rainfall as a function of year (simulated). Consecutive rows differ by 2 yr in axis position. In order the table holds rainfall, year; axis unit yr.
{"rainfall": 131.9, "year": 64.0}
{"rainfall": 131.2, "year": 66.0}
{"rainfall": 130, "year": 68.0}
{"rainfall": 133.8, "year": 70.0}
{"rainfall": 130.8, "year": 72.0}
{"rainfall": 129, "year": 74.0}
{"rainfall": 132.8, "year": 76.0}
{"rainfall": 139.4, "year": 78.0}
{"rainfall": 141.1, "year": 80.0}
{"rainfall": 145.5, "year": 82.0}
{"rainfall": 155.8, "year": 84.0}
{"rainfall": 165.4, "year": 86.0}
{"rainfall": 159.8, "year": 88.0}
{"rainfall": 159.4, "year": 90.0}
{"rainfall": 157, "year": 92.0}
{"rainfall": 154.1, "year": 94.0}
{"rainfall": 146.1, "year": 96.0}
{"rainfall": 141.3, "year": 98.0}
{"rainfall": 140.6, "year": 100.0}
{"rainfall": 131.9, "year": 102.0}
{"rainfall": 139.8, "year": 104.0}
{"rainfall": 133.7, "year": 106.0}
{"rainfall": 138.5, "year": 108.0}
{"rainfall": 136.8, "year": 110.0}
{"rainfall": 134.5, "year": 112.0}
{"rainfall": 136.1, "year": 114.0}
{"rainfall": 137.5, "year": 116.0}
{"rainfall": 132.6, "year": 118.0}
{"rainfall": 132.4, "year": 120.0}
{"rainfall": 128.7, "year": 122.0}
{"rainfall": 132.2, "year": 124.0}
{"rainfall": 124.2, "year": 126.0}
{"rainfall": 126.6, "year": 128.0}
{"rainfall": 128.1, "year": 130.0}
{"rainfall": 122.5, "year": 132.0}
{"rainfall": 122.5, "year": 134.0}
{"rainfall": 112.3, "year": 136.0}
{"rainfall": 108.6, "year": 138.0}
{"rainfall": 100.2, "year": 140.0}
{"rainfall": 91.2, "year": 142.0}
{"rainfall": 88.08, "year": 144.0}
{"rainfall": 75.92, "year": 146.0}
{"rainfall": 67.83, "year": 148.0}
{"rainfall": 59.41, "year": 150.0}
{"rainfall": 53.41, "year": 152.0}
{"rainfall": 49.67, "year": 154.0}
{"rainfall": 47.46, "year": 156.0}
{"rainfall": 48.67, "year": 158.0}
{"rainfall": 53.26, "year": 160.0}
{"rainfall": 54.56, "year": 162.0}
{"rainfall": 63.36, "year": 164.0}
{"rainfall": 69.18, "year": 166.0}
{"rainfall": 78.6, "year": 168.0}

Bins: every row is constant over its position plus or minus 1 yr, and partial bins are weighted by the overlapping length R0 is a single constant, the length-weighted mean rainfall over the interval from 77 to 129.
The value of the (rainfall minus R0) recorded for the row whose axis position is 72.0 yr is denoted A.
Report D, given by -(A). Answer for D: 10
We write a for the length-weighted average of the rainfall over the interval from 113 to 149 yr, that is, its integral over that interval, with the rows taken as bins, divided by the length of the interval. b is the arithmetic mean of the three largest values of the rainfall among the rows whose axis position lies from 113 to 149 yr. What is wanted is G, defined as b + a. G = 250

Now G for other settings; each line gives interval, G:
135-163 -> 179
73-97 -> 310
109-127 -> 270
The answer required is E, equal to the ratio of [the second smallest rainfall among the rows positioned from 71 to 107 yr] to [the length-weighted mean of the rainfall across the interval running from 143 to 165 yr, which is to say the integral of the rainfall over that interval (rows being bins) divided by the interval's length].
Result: 2.2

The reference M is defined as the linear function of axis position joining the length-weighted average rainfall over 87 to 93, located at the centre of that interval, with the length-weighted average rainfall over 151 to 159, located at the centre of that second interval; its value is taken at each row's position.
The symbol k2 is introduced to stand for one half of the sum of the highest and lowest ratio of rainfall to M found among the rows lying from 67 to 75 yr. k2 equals 0.7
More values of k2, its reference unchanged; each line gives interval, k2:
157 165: 1.5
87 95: 1.0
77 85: 0.9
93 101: 1.0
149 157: 1.0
